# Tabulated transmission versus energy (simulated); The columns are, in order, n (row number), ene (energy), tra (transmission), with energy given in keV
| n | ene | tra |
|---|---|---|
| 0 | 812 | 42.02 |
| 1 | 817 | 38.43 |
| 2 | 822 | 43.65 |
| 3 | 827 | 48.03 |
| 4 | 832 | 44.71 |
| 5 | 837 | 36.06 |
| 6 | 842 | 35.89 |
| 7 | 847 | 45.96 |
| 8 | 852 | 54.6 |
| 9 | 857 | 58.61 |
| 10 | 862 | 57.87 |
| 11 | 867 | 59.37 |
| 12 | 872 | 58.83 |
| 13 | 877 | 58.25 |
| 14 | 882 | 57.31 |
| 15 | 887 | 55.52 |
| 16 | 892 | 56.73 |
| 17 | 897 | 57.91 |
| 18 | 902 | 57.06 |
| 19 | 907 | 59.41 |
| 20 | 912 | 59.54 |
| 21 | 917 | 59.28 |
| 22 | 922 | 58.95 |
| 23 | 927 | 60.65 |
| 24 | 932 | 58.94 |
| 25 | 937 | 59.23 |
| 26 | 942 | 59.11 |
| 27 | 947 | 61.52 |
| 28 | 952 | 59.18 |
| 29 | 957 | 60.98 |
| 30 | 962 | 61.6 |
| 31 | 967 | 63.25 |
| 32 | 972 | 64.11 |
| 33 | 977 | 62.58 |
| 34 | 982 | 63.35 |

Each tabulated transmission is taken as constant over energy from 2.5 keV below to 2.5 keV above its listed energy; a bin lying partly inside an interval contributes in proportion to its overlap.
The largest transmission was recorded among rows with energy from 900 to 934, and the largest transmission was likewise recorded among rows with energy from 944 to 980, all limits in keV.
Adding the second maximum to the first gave 125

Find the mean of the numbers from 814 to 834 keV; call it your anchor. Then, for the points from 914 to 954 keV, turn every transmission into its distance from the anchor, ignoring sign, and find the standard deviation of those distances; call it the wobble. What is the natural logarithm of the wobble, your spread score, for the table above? -0.1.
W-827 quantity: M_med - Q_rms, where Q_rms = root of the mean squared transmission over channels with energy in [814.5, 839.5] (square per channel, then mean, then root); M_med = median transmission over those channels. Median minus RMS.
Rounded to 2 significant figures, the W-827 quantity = 1.3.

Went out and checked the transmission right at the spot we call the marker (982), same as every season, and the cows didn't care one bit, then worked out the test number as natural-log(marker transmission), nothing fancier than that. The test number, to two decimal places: 4.15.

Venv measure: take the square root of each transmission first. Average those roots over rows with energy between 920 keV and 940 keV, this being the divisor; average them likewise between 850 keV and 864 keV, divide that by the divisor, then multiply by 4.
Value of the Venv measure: 3.92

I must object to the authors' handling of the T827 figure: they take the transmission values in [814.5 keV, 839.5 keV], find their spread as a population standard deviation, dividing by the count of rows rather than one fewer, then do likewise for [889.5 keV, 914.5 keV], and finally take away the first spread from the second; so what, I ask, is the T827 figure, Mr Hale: -3.2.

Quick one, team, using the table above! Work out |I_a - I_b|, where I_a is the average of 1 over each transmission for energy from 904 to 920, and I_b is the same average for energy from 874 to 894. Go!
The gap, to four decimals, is 0.0007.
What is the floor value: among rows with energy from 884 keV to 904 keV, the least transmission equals 55.52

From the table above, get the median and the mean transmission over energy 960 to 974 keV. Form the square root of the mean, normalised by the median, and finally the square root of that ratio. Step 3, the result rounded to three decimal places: 0.354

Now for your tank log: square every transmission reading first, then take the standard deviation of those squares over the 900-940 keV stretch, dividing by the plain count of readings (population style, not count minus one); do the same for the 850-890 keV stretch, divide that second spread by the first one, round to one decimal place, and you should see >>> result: 1.6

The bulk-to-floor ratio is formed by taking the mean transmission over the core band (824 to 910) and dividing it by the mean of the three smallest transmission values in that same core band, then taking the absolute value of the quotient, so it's 1.36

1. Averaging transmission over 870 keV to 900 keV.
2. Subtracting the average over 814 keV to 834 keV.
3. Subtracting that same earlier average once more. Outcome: -30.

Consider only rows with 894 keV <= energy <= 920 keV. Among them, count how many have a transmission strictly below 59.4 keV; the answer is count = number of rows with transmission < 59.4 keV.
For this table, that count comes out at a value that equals 3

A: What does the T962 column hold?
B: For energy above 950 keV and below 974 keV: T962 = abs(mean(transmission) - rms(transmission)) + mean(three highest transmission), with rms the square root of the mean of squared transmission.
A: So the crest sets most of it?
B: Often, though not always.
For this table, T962 63.0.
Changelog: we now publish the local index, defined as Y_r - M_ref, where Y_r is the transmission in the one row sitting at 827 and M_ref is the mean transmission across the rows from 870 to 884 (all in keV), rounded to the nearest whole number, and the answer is -10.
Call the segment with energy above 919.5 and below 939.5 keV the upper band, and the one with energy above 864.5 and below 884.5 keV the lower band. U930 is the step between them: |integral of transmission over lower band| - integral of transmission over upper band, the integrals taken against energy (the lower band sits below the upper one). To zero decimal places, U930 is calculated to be -20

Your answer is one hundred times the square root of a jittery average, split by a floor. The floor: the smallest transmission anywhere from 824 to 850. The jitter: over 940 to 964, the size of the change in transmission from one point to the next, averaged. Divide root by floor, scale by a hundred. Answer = 3.7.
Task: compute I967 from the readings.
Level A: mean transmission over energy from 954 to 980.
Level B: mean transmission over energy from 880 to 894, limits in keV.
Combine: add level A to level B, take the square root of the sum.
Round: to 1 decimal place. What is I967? 10.9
